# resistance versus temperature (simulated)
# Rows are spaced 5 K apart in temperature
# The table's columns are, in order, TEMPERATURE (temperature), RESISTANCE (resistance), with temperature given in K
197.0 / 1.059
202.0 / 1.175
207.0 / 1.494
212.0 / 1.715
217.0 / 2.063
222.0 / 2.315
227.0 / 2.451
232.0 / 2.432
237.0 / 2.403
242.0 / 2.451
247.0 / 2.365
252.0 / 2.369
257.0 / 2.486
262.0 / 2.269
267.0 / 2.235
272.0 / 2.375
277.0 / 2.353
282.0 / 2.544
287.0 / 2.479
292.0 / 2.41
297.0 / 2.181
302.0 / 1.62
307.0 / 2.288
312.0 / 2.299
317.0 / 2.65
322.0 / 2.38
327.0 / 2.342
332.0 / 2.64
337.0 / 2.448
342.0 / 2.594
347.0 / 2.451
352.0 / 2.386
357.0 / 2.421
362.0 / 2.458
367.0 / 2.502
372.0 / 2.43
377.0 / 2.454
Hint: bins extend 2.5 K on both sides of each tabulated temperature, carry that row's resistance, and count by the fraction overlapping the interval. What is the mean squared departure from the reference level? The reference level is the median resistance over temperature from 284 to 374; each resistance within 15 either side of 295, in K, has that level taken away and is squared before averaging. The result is 0.12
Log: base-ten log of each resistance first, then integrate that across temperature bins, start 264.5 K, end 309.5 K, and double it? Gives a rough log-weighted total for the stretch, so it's 32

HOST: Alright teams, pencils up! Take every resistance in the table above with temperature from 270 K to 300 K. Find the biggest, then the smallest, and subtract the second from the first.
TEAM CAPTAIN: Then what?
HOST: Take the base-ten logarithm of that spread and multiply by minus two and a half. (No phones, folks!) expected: 1.1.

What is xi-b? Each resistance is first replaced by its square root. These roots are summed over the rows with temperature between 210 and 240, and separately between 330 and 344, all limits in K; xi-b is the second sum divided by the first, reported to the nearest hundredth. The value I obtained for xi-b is 0.54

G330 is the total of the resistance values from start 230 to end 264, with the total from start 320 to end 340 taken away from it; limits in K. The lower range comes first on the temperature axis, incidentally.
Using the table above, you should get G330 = 7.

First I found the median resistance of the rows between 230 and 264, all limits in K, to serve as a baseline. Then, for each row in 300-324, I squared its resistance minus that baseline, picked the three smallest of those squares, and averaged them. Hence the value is 0.0082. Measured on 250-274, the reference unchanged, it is 0.0029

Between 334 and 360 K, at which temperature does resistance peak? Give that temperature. 342.0 K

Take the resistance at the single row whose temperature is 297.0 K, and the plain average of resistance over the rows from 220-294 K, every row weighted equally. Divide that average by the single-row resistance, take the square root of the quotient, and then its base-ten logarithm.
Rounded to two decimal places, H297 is 0.02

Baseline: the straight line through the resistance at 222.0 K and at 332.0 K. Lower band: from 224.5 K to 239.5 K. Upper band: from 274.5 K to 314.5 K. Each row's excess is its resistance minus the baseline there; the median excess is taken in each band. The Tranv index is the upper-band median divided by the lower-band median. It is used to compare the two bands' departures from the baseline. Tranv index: -2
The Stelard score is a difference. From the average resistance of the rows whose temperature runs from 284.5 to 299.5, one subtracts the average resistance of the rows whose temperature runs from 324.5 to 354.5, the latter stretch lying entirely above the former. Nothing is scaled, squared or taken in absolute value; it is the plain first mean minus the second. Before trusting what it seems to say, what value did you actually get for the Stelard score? -0.12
